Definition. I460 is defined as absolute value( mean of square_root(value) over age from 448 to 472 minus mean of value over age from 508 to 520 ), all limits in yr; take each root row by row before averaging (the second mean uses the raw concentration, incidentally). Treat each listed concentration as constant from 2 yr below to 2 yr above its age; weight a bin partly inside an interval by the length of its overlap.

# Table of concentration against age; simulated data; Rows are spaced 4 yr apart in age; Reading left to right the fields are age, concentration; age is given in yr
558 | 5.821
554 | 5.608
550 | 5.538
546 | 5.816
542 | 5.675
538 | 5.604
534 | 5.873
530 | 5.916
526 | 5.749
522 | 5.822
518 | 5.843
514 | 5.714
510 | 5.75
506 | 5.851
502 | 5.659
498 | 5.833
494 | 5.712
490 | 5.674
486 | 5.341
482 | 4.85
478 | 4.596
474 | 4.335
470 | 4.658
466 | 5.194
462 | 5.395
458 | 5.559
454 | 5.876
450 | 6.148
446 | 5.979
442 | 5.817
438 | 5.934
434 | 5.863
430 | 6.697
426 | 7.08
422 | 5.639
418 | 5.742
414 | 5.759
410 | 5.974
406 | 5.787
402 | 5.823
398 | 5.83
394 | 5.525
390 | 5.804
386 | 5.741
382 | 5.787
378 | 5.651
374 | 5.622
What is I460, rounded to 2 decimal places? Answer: 3.43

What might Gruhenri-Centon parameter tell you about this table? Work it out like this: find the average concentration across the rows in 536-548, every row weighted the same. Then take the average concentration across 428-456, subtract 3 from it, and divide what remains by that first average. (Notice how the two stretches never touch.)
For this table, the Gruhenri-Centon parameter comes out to 0.534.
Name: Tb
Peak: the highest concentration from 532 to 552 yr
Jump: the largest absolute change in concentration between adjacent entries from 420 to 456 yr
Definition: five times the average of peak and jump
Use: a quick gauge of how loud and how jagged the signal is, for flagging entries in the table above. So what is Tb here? 18.3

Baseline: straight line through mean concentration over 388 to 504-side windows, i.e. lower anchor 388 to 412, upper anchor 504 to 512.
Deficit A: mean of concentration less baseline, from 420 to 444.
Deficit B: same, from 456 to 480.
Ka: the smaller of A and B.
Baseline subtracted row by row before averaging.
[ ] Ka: -0.84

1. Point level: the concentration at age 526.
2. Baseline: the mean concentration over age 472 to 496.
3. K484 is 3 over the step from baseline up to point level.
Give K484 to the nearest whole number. 5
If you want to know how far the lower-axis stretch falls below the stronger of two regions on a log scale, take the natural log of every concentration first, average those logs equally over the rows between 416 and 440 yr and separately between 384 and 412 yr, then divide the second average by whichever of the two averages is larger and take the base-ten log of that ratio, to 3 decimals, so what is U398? -0.014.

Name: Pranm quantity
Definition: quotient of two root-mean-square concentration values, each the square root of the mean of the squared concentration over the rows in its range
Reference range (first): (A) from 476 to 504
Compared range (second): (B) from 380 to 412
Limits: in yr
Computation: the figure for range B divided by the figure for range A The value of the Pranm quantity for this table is 1.07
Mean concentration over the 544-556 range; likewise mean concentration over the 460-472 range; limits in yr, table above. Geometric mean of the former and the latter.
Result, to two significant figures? 5.4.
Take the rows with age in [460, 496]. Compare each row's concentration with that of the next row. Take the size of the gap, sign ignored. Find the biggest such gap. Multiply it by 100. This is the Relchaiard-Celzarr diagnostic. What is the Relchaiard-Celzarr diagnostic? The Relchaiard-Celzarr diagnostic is 54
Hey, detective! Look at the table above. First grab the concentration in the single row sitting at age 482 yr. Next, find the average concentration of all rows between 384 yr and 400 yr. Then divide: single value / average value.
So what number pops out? 0.847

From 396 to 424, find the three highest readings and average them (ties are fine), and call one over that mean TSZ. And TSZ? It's 0.1702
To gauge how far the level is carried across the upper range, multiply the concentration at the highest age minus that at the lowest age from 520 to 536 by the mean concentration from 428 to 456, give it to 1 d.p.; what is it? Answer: 0.3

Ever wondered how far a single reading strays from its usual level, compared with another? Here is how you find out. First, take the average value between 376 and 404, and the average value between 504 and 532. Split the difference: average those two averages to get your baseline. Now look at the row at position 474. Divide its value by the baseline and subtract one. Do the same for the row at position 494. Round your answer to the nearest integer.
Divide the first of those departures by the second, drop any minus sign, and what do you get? 24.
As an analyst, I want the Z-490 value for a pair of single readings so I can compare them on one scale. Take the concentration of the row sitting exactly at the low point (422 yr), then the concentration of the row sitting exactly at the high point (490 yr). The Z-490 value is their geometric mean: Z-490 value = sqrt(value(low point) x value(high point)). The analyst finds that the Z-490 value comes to 5.66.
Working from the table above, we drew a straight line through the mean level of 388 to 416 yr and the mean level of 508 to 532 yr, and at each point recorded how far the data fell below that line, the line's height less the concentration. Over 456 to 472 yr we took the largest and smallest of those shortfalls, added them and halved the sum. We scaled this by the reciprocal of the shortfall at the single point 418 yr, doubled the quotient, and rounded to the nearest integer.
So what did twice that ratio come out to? 30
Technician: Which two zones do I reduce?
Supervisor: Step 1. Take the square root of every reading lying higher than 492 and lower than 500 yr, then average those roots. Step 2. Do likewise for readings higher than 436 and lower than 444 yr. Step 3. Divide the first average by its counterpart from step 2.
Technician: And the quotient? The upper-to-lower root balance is 0.99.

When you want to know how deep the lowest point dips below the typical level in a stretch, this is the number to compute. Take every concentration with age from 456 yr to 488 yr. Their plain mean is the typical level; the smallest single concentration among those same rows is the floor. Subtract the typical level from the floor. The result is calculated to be -0.7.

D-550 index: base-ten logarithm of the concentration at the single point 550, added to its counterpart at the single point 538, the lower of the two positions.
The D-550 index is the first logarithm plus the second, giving 1.49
